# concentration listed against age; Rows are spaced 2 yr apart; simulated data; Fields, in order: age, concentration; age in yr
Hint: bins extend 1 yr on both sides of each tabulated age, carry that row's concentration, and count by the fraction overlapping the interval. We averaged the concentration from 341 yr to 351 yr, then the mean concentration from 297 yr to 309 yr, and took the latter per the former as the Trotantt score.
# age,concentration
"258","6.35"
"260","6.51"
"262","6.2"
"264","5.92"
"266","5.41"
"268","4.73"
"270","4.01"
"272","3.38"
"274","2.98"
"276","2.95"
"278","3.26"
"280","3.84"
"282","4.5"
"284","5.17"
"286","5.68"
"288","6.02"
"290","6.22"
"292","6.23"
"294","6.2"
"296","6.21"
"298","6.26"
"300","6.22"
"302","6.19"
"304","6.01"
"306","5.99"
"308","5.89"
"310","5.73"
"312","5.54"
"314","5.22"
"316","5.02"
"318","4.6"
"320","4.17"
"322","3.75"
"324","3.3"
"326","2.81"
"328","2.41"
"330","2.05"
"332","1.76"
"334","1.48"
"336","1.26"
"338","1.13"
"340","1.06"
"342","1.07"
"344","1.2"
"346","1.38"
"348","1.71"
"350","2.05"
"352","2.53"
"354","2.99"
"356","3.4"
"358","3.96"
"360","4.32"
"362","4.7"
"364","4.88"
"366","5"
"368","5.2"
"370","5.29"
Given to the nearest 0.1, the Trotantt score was 4.1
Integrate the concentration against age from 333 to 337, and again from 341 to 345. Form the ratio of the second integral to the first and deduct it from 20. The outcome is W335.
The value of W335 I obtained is 19.2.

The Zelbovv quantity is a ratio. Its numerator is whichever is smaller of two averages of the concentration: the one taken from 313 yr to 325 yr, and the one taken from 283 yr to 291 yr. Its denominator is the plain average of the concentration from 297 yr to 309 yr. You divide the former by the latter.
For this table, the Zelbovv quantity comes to 0.71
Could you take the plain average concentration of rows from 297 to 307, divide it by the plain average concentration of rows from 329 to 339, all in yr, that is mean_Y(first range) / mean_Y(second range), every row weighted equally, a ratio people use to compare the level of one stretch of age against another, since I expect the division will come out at 4.0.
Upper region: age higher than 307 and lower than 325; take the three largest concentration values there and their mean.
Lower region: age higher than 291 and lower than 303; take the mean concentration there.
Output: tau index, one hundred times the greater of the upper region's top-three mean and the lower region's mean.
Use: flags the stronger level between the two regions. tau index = 622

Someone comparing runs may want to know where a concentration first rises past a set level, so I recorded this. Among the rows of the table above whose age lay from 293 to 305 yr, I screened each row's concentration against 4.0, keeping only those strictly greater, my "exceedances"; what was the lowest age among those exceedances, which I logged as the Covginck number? 294 yr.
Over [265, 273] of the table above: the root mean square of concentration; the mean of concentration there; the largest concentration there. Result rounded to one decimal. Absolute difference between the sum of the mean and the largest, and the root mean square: 5.3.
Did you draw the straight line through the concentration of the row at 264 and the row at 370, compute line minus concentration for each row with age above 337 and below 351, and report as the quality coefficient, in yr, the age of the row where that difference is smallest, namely 350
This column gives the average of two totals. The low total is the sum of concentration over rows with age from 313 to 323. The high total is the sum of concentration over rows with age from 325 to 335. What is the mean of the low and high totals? 17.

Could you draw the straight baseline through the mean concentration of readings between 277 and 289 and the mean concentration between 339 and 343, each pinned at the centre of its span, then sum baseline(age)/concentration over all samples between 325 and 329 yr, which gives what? 1.5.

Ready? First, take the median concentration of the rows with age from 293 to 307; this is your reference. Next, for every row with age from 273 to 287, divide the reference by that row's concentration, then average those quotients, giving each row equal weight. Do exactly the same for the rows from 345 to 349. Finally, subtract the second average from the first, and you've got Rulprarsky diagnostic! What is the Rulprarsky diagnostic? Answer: -2.4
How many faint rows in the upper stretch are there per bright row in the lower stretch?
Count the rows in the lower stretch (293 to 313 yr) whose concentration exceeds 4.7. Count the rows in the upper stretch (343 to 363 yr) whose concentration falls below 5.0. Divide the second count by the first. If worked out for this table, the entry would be 1.0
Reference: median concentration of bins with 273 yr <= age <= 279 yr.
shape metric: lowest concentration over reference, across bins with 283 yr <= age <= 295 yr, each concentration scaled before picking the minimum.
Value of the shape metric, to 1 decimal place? 1.7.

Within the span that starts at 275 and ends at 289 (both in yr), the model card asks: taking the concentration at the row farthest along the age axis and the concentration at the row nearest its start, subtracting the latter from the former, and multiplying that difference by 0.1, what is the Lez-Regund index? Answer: 0.31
